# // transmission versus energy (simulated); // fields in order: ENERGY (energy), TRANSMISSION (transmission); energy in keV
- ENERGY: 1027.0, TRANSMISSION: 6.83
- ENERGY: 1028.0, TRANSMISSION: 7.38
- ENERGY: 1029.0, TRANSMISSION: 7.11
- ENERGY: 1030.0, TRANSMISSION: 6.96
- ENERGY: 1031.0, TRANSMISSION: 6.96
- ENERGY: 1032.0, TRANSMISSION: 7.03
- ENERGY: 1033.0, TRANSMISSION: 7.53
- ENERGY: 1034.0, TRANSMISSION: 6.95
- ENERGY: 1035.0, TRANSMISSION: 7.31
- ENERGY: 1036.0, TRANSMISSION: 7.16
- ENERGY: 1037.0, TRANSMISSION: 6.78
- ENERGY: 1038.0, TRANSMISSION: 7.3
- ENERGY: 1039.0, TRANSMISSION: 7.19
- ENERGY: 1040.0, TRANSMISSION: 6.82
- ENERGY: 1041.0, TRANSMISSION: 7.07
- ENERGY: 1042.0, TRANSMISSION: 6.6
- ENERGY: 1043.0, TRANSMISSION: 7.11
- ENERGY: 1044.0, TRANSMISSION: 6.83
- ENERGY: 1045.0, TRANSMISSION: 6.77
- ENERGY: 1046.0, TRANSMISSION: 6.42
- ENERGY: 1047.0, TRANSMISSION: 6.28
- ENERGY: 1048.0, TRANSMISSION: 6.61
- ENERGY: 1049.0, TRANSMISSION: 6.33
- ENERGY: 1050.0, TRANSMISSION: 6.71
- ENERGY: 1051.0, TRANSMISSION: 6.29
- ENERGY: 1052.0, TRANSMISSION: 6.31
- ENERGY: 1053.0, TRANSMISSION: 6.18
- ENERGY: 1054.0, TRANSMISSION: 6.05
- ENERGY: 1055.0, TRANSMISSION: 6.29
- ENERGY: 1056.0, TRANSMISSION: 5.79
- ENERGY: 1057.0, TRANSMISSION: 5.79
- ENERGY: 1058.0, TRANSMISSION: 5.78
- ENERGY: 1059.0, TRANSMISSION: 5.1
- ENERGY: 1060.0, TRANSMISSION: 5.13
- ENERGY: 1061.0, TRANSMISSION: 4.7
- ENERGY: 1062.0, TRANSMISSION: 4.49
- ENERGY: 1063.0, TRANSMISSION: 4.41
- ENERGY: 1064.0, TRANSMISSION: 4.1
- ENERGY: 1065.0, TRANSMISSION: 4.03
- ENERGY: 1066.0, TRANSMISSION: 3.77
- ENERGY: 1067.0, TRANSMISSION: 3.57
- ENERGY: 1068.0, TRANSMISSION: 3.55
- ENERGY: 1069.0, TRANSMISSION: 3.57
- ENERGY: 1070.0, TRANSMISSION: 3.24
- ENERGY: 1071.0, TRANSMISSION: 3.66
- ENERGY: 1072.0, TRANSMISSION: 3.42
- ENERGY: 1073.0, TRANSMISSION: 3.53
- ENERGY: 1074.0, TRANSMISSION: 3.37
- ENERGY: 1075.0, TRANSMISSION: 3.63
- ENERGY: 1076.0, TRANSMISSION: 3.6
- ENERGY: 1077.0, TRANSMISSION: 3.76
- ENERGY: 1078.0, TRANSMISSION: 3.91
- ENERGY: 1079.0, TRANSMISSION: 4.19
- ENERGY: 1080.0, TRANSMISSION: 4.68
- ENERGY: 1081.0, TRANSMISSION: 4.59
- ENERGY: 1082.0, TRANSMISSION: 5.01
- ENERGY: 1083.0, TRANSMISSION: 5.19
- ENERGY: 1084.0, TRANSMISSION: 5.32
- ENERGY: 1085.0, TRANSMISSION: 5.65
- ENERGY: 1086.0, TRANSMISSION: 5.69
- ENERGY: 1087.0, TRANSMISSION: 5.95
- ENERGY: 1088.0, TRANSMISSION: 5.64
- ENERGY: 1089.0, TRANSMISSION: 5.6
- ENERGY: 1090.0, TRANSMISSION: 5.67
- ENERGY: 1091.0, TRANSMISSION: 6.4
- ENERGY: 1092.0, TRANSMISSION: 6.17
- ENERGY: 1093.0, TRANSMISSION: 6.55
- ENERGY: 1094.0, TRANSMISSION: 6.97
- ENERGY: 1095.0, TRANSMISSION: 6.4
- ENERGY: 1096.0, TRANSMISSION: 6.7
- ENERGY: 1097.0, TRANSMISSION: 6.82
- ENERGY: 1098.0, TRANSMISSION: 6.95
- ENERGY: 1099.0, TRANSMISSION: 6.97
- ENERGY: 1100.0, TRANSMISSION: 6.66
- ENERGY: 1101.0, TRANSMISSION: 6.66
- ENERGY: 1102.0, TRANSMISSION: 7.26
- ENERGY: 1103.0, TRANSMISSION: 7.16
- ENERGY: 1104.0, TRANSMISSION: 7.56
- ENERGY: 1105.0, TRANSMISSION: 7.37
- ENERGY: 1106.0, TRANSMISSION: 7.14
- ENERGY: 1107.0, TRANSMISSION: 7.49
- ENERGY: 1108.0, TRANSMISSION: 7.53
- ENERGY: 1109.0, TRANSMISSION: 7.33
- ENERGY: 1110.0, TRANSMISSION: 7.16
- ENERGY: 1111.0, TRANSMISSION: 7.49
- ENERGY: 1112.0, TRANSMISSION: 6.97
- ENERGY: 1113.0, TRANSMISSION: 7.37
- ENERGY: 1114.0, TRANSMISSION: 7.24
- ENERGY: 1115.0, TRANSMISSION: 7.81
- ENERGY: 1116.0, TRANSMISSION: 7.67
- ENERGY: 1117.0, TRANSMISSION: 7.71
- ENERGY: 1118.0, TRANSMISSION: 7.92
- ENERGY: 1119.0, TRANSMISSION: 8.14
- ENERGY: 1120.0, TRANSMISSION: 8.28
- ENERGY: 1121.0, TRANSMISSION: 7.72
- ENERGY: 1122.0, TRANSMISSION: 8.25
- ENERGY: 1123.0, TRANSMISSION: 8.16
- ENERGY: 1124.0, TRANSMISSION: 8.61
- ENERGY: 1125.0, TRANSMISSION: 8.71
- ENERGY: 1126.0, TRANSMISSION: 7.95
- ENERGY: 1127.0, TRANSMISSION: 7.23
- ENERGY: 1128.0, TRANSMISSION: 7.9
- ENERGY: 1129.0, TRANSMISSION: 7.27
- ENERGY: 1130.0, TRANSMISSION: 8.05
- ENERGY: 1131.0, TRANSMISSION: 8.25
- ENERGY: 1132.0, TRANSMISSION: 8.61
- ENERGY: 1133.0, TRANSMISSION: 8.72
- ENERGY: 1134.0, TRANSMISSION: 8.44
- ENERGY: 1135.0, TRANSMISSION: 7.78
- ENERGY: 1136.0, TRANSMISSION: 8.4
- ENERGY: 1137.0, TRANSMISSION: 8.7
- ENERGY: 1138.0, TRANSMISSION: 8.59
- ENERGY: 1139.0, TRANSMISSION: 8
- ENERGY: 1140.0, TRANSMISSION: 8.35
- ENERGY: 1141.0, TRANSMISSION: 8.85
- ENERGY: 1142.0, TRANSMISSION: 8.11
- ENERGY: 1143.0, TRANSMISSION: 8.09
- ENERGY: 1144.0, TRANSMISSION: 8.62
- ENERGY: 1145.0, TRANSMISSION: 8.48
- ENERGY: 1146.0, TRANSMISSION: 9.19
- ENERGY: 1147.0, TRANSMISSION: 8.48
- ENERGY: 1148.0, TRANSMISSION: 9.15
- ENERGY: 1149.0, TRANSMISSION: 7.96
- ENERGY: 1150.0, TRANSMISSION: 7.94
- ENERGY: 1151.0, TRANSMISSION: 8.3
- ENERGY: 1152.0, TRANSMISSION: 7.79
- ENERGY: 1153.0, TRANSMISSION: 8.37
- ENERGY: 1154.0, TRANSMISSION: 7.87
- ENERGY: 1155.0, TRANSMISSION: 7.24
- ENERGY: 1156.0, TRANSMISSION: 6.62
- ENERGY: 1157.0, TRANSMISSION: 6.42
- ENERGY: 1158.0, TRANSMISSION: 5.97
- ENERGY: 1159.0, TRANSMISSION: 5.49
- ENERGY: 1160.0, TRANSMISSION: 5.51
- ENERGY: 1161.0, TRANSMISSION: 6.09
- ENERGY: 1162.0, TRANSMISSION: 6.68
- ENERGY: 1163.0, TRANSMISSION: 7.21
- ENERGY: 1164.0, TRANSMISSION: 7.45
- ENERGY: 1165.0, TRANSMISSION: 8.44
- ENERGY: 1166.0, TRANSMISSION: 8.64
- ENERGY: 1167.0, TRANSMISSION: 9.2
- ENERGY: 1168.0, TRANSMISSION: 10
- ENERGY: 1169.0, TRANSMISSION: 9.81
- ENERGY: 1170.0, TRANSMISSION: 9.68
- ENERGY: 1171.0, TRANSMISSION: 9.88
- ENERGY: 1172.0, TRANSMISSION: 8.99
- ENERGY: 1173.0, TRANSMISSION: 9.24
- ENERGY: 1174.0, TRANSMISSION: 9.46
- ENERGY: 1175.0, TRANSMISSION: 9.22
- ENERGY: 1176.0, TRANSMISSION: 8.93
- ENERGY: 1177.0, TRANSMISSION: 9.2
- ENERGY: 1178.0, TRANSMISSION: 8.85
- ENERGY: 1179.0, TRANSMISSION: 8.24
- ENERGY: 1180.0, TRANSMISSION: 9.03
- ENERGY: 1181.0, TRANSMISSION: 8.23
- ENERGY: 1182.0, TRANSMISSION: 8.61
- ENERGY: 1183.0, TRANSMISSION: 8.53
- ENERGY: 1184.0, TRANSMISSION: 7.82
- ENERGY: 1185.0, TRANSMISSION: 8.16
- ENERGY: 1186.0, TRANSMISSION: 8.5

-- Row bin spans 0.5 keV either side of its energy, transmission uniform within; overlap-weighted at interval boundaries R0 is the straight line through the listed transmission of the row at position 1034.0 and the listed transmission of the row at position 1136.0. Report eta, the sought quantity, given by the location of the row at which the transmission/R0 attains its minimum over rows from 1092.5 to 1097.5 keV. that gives 1095.0 keV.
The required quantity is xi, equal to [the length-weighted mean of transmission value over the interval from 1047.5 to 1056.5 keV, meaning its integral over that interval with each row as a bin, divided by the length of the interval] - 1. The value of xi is 5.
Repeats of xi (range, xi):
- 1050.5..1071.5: 4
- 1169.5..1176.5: 8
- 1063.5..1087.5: 3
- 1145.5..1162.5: 6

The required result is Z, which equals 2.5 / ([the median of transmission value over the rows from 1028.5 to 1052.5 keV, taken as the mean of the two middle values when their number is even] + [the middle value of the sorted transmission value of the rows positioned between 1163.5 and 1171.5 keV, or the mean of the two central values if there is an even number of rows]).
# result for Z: 0.153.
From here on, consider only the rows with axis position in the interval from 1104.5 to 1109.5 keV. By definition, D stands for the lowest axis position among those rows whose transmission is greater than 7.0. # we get 1105.0 keV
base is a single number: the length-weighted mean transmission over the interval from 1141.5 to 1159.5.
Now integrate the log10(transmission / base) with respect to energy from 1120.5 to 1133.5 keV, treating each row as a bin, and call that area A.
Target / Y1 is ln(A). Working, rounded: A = 0.22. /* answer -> -1.5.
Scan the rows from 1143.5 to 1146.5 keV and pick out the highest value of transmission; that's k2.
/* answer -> 9.19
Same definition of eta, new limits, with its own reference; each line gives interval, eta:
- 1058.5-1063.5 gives 1063.0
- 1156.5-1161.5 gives 1159.0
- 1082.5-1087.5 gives 1083.0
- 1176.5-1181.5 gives 1181.0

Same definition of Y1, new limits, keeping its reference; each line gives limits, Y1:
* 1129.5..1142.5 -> -0.9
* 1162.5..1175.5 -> -0.2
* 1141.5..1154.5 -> -1.0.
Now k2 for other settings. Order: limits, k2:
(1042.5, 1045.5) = 7.11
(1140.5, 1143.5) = 8.85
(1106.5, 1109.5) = 7.53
